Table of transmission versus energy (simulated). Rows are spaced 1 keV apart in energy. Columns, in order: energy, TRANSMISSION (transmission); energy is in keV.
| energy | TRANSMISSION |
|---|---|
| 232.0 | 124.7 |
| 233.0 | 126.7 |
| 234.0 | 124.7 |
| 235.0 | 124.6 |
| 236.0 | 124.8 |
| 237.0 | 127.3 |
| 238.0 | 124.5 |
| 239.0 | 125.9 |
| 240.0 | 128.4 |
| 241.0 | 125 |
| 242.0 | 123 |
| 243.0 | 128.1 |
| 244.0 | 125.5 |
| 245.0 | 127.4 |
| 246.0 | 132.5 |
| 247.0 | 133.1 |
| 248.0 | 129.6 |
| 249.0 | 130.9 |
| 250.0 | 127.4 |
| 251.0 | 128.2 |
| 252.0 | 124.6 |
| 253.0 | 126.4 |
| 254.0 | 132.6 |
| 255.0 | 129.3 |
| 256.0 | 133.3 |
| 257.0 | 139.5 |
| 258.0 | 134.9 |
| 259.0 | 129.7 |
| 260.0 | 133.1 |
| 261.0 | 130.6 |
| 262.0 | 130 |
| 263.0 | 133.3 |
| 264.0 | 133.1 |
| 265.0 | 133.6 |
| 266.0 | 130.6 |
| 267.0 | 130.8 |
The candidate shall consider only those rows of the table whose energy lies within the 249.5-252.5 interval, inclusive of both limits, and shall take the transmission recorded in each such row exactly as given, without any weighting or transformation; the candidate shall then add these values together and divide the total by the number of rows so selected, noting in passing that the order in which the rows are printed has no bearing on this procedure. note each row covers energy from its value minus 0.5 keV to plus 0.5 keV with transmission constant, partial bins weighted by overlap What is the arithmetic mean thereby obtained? 127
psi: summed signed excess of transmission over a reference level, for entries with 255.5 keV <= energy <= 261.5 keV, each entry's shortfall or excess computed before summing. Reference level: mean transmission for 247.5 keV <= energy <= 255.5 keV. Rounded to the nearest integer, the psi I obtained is 29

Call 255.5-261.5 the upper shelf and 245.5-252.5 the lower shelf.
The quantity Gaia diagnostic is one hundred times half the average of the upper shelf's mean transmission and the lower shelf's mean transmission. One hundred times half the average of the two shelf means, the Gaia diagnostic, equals 6575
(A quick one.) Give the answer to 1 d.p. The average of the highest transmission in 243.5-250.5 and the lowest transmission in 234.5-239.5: 128.8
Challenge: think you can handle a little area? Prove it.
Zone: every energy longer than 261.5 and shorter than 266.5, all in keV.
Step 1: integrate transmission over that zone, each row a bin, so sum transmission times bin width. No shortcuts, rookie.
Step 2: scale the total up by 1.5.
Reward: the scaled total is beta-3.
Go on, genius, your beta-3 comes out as 991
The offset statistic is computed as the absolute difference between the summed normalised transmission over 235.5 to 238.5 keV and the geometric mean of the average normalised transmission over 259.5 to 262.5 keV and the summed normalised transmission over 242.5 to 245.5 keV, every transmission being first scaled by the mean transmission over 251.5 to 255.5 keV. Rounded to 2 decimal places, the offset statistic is 1.19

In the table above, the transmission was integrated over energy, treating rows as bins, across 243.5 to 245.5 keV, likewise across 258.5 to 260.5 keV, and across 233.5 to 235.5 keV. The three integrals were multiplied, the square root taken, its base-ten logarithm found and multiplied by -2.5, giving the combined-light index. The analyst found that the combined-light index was -9.02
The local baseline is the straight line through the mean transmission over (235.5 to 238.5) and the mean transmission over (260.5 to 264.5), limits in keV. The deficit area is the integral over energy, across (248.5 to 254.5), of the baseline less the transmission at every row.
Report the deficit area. 4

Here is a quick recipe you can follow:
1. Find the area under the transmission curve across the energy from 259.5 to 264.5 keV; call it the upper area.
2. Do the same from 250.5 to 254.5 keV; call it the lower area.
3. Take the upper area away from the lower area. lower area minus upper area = -148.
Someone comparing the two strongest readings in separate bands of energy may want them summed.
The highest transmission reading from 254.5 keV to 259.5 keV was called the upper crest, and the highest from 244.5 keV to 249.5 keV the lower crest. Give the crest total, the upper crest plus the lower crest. 273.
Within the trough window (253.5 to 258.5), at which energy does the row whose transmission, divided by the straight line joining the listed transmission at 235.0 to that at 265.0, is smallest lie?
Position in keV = 255.0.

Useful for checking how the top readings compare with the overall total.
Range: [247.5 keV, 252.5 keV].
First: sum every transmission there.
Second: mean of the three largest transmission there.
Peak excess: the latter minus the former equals -511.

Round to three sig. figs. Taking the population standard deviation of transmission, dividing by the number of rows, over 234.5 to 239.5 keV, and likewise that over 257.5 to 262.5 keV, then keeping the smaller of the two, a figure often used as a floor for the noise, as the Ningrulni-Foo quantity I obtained 1.06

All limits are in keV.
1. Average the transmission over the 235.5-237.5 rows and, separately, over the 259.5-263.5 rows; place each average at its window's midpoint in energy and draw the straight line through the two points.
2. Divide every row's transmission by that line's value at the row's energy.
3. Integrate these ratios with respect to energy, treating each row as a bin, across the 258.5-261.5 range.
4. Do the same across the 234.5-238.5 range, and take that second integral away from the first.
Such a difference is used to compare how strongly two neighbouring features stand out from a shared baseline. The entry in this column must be -1.0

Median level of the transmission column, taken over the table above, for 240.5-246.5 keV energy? 126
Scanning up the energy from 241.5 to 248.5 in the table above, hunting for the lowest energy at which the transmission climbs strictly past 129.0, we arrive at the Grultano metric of 246.0 keV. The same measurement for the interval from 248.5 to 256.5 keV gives 249.0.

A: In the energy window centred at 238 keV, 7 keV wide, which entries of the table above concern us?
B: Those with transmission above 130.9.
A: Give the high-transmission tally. 0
